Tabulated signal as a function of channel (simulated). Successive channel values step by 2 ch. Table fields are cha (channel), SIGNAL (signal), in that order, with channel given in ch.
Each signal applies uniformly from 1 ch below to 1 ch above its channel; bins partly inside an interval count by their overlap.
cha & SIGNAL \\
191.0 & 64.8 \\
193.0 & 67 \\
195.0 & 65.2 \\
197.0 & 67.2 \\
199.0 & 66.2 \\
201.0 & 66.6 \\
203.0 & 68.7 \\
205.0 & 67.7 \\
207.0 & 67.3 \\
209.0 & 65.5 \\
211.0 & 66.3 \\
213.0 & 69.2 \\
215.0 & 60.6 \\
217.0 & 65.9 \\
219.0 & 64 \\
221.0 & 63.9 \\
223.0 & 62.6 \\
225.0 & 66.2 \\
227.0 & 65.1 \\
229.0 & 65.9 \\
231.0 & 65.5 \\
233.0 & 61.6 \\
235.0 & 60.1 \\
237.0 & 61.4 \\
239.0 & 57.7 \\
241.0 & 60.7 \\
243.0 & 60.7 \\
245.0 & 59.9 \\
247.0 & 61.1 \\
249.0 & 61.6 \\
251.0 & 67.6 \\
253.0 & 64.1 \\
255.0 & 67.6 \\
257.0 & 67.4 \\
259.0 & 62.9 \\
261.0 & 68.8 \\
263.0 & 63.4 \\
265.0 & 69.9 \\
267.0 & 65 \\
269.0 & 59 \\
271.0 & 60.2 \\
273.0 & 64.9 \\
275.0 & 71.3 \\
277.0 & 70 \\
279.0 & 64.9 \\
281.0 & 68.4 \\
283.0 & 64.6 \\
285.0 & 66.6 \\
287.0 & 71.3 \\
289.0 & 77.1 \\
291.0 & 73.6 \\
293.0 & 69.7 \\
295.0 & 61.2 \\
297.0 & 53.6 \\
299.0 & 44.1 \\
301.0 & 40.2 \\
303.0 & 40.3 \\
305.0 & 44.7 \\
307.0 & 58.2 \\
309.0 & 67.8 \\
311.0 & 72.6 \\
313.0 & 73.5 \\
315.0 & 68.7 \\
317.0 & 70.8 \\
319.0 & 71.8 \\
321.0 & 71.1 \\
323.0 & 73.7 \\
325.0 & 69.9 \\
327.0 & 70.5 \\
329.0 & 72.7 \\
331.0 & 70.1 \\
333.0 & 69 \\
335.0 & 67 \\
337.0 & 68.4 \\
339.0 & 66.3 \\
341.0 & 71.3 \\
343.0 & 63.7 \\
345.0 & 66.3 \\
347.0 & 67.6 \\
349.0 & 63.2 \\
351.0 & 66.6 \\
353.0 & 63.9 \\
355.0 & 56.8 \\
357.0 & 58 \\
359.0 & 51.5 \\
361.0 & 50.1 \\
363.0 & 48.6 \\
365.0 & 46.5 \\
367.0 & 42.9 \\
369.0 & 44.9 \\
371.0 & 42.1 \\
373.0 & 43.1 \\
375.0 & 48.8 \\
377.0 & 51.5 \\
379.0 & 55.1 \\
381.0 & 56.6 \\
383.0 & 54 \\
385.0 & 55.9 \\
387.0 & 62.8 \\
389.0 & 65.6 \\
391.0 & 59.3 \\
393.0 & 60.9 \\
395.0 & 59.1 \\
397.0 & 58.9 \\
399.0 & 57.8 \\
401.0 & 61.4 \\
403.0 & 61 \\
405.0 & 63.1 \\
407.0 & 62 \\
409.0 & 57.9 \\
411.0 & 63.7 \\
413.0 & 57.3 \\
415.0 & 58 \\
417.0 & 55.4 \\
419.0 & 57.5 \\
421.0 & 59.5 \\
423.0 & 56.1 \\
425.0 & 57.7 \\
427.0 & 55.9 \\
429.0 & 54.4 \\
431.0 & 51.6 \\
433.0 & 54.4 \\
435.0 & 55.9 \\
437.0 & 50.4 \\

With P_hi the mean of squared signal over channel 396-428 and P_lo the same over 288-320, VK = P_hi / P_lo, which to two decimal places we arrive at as 0.88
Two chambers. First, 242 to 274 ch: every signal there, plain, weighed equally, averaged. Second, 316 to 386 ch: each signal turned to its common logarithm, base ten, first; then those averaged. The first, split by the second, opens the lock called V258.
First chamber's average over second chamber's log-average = 36.1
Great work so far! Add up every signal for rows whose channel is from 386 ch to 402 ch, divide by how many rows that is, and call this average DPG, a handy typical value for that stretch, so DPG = 61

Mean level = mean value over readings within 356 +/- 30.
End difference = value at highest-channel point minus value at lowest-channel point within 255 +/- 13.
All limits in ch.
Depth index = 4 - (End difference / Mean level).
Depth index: 3.93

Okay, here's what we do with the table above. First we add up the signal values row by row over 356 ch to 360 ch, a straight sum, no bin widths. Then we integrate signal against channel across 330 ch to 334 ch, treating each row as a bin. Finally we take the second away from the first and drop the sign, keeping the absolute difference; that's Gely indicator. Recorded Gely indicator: 169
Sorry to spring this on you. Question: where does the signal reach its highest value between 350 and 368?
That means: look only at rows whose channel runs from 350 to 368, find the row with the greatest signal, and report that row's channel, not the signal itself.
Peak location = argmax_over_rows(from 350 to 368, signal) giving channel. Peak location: 351.0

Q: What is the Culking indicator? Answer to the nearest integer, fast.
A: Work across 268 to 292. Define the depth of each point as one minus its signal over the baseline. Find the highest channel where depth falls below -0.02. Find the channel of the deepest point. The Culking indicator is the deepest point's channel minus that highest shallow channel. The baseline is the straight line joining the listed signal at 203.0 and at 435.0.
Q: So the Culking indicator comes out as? -22 ch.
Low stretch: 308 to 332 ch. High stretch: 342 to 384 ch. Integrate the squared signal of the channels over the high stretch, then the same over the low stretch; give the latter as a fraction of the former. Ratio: 1.0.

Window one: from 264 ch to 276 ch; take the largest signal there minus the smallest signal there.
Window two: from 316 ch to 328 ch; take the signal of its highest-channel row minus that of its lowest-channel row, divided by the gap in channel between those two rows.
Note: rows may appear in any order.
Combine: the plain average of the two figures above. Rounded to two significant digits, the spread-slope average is 6.1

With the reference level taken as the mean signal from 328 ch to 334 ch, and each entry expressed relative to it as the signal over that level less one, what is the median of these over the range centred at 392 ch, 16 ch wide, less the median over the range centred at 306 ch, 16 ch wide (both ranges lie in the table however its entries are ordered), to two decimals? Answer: 0.11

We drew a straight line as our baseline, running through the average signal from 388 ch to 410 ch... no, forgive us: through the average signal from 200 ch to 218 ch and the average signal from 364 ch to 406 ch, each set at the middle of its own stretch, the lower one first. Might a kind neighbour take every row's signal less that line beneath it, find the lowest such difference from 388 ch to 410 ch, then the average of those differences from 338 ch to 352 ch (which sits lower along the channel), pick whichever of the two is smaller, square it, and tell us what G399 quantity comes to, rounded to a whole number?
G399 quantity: 15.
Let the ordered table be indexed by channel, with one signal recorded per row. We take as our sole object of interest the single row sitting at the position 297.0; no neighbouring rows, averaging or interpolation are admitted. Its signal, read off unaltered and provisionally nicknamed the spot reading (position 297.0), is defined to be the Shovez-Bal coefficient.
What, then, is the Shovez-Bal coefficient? 53.6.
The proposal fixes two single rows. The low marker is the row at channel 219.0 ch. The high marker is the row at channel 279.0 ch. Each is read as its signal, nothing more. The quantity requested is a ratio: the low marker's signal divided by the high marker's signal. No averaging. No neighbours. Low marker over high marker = 1.0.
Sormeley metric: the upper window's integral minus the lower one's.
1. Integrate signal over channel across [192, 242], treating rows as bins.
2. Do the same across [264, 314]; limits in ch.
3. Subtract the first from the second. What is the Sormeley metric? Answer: -91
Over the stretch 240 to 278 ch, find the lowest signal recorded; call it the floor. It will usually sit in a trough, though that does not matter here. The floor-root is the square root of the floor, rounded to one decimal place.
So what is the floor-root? 7.7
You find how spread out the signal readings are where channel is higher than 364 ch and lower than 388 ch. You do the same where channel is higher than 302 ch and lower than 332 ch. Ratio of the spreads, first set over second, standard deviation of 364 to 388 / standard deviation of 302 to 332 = 0.6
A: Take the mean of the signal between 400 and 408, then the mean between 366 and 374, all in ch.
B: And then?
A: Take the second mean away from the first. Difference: 19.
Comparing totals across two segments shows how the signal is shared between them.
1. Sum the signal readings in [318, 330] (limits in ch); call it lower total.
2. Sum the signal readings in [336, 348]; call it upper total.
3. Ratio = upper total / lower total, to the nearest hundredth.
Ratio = 0.94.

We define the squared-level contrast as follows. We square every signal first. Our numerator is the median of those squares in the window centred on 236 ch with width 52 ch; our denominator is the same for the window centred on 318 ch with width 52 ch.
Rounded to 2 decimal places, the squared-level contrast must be 0.86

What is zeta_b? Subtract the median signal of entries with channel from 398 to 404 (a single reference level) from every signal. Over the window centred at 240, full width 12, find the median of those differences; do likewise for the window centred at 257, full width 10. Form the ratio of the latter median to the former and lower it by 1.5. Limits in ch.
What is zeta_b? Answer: -12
